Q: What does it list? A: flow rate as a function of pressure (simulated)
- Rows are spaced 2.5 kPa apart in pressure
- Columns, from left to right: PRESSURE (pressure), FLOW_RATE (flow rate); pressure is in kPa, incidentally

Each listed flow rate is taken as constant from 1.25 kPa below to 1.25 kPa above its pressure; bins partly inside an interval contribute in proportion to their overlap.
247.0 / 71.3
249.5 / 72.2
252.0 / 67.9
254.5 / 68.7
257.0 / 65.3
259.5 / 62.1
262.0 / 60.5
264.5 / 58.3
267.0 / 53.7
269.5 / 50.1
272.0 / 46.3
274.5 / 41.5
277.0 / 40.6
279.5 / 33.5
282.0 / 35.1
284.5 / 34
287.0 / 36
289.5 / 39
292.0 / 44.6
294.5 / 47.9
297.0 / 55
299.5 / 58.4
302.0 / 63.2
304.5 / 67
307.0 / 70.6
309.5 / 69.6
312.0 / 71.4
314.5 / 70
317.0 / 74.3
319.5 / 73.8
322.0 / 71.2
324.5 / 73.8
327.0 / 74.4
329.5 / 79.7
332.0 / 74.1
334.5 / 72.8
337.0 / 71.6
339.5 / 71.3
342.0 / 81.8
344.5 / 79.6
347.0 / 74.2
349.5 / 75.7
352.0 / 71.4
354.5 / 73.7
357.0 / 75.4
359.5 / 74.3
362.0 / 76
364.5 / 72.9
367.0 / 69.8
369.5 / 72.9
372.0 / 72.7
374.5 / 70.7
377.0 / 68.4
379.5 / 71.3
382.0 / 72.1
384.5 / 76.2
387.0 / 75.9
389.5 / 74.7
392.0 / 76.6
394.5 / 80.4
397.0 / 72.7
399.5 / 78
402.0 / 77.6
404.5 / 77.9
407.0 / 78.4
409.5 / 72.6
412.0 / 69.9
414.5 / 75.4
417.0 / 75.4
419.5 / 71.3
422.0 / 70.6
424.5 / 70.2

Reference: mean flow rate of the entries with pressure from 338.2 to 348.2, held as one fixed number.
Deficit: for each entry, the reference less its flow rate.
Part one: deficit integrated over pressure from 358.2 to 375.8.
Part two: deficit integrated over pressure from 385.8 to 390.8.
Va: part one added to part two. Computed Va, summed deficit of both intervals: 77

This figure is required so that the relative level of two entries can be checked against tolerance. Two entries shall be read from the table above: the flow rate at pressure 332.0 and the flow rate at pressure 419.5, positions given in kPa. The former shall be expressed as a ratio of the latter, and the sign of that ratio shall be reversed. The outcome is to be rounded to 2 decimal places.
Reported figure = -1.04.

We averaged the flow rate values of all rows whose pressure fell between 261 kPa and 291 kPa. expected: 44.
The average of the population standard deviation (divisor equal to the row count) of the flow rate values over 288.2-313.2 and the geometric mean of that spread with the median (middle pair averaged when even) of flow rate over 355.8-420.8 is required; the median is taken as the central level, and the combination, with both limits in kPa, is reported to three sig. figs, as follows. 19.9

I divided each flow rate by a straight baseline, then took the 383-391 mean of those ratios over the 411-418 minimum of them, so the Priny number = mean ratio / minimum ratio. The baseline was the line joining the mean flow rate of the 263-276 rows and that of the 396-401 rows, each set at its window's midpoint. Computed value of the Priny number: 1.15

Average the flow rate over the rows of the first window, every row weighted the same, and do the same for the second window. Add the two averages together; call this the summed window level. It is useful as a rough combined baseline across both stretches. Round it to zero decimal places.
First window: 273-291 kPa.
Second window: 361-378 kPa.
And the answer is 109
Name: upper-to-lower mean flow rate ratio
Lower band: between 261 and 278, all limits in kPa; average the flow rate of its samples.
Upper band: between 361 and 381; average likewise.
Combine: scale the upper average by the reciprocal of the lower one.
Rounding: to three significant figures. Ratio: 1.43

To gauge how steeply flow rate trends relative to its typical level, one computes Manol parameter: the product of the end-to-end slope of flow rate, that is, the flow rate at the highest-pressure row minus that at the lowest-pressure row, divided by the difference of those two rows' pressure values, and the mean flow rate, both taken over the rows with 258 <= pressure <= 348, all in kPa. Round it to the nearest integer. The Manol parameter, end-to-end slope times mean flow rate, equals 8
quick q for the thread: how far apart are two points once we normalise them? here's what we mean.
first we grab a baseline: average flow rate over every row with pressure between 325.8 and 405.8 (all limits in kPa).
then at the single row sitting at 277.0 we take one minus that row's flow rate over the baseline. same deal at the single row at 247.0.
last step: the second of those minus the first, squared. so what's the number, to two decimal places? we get 0.17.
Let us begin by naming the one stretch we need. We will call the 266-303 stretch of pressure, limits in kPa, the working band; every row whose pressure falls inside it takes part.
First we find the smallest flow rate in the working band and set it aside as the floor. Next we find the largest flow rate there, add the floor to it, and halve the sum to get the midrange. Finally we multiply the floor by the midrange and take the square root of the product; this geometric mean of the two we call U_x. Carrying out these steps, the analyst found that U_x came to 40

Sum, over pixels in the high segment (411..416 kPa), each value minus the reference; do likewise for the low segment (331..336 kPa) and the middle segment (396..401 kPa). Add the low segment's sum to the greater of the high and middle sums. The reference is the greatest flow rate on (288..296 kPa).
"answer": 106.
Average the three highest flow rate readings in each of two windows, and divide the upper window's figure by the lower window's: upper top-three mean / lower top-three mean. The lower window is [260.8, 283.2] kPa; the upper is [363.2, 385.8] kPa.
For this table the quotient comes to 1.29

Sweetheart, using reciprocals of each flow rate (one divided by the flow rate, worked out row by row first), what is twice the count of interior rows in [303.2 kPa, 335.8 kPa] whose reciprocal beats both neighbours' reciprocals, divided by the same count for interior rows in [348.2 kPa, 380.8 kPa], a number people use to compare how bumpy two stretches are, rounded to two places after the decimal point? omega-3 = 1.50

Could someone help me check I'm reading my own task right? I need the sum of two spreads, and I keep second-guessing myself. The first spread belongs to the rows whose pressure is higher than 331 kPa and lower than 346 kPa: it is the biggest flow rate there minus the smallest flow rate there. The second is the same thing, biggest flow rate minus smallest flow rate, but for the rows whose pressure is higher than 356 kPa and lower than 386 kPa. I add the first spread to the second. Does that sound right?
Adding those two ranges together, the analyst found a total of 18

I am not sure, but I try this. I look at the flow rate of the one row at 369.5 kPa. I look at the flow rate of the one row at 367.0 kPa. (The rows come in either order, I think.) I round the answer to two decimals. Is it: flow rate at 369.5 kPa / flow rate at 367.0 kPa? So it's 1.04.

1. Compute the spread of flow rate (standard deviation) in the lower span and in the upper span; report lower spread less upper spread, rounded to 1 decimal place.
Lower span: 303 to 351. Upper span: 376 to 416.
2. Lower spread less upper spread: 0.3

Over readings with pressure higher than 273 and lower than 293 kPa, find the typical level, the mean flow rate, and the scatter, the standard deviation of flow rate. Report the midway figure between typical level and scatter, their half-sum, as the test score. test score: 21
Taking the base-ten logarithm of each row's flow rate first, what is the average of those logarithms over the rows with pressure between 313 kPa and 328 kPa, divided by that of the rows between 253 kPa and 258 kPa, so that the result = 1.02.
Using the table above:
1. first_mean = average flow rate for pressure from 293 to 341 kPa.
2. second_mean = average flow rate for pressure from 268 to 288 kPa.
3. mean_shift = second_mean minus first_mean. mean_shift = -29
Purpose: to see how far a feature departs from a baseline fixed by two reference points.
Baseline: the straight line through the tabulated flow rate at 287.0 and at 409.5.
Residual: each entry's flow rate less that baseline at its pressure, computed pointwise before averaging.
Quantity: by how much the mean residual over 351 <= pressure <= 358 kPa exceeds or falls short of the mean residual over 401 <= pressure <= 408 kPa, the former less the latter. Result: 10.5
